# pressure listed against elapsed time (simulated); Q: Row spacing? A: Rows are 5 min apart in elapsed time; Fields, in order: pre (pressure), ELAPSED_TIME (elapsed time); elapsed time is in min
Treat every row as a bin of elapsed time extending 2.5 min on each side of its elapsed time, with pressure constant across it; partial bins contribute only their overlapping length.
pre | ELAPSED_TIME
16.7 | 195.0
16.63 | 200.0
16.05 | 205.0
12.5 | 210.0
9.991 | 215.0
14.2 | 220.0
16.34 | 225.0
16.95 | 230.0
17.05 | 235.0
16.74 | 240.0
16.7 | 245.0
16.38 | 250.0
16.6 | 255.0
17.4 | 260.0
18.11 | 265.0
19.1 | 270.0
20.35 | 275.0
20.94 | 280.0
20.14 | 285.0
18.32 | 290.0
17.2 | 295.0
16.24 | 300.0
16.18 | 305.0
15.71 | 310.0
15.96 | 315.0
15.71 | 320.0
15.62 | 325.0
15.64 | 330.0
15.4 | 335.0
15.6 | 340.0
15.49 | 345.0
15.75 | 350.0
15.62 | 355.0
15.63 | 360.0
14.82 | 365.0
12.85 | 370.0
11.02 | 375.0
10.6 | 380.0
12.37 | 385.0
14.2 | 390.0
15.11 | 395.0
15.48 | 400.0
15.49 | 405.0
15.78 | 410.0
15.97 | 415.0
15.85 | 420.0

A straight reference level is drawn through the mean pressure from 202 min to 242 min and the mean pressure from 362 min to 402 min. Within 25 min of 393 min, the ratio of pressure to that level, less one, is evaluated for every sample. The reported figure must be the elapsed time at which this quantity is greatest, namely 415.0 min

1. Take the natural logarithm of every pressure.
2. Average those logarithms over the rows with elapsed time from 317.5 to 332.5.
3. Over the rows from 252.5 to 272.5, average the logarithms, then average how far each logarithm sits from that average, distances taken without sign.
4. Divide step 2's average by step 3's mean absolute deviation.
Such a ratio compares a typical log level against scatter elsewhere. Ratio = 61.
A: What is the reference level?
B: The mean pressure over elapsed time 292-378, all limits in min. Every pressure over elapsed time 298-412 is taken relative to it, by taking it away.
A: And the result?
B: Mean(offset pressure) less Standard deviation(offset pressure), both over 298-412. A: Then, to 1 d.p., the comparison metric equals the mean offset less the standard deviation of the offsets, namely -2.0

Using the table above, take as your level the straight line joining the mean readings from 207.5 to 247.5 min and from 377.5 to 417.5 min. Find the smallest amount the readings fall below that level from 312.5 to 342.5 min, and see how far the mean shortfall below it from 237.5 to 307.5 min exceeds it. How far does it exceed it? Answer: -1.8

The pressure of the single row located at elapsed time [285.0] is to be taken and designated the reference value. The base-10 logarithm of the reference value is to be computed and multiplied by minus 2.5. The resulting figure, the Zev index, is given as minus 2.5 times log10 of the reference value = -3.260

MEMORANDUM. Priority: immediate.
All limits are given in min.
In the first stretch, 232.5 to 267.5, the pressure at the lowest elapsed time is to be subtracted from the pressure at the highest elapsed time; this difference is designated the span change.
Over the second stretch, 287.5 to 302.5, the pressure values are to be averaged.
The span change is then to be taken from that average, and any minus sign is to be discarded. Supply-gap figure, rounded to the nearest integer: 16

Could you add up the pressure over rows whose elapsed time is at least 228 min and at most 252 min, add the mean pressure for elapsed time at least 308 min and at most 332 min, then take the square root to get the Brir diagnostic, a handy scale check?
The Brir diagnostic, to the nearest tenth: 10.0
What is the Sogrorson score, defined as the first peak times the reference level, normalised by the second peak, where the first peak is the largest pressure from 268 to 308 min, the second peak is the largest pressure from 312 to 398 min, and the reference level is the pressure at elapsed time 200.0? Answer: 21.8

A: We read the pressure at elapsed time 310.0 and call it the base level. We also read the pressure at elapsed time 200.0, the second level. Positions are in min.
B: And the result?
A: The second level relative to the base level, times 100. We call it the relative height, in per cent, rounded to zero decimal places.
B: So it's 106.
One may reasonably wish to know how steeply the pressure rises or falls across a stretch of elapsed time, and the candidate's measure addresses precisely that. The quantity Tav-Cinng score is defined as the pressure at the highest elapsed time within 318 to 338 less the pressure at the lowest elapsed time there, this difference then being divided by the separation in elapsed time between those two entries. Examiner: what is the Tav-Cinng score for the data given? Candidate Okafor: -0.02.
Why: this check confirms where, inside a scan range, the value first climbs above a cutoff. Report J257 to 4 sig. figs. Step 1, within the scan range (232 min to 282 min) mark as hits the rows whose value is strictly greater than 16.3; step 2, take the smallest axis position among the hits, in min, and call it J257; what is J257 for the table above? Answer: 235.0 min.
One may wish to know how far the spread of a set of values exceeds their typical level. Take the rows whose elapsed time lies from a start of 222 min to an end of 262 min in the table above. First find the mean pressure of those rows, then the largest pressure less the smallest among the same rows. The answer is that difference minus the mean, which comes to -15.7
